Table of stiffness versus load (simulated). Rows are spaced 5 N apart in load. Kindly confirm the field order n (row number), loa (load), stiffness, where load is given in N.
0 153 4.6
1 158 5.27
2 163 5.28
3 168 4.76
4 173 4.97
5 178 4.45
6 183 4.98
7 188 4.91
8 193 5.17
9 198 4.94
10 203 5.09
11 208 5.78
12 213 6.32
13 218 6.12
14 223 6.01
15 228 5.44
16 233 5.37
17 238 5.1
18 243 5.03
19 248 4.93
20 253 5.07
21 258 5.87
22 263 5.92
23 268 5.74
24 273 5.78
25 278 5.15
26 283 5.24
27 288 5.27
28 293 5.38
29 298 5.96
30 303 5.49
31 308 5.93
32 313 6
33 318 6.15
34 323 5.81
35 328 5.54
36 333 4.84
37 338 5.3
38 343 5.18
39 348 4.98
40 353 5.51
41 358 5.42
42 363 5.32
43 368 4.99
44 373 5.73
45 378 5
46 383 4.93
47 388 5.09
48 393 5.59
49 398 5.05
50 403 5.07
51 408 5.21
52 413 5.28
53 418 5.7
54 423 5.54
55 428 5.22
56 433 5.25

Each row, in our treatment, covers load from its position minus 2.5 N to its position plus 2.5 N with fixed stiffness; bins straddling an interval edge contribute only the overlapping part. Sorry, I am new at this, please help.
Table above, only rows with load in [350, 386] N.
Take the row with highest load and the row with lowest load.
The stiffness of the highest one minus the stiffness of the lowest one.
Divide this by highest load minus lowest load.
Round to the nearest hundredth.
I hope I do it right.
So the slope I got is -0.02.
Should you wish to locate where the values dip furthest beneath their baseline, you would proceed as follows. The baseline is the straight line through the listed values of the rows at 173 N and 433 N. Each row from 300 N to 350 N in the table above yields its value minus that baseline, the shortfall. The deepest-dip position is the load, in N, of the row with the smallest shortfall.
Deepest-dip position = 333 N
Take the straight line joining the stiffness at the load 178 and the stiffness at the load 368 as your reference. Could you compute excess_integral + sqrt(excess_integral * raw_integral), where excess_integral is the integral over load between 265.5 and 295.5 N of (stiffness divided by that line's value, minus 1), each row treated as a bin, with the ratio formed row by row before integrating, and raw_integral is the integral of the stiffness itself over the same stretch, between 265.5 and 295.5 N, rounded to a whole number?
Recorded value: 31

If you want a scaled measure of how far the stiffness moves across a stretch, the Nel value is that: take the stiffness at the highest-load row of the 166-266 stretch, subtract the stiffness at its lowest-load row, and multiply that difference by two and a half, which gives 2.9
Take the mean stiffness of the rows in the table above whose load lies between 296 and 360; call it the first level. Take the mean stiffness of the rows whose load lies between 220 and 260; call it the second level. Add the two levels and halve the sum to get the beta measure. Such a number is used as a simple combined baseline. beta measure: 5.45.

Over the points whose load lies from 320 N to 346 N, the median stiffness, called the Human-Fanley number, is 5.30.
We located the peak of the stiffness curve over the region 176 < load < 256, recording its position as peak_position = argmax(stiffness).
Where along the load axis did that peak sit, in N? 213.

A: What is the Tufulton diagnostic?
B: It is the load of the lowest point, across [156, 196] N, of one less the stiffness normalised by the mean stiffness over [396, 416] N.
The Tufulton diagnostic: 163 N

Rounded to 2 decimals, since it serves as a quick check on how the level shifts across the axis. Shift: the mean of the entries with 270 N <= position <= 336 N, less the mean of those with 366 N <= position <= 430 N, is 0.32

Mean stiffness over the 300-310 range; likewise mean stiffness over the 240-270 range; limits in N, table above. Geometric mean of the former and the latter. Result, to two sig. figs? 5.6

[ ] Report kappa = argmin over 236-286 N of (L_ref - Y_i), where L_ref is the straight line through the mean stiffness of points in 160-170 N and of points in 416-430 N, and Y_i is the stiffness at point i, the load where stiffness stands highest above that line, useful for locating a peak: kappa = 263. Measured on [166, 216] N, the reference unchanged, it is 213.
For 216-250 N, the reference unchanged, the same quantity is 218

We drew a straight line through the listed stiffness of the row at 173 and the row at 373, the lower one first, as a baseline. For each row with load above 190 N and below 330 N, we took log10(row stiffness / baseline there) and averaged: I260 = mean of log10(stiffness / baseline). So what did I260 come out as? 0.019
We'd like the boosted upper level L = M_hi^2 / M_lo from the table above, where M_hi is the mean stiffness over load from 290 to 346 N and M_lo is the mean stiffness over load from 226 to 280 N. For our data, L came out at 5.8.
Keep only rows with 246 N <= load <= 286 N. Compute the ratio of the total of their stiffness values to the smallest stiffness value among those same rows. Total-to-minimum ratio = 8.86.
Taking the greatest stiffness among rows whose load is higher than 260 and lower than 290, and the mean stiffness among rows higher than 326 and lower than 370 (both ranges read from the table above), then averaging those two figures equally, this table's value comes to 5.58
